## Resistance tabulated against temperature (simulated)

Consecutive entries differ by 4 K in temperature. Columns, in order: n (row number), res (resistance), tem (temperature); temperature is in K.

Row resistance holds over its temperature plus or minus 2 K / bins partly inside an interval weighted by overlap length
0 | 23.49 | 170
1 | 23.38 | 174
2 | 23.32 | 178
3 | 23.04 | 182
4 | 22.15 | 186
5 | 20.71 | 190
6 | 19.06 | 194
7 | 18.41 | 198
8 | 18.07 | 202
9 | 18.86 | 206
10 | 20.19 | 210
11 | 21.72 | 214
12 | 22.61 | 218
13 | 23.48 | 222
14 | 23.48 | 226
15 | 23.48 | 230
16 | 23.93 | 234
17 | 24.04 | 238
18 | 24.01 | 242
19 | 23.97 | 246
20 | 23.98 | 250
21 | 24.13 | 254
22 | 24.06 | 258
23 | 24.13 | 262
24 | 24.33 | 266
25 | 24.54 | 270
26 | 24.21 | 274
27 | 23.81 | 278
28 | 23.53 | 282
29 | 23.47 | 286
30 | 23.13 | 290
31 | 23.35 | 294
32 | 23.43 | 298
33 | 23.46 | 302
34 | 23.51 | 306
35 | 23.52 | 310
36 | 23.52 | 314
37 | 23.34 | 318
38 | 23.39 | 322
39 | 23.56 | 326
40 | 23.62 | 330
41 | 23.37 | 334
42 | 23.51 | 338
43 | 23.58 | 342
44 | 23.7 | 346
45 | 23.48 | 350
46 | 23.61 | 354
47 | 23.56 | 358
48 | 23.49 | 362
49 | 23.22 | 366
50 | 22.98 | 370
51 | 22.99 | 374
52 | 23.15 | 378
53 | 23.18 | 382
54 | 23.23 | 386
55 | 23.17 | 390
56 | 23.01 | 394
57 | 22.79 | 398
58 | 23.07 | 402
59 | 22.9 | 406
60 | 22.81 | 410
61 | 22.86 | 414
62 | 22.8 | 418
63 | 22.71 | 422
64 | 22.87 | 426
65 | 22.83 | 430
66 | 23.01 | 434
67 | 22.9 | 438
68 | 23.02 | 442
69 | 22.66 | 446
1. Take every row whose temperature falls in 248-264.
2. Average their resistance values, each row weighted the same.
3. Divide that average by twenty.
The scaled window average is 1.20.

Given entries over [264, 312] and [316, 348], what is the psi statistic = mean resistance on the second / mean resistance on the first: 0.992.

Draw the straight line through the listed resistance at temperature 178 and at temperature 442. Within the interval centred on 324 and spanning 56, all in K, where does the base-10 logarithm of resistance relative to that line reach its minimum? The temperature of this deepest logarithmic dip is 318 K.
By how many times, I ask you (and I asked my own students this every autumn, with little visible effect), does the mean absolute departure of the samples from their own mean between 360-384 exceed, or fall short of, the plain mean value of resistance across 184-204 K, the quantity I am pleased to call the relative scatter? 0.0065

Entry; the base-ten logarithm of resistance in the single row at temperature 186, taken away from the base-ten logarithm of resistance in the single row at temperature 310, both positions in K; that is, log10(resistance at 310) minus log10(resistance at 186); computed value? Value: 0.03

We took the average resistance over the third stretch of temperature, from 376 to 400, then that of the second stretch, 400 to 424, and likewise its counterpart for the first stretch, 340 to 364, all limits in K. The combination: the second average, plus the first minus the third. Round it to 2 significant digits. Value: 23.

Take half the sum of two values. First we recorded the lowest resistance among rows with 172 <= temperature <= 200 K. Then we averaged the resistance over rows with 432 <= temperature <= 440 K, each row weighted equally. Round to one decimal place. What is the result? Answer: 20.7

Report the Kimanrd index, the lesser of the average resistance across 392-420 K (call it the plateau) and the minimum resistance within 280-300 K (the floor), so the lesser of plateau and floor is 22.9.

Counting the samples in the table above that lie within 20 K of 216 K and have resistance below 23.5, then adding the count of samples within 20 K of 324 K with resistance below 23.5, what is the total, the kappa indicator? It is 12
